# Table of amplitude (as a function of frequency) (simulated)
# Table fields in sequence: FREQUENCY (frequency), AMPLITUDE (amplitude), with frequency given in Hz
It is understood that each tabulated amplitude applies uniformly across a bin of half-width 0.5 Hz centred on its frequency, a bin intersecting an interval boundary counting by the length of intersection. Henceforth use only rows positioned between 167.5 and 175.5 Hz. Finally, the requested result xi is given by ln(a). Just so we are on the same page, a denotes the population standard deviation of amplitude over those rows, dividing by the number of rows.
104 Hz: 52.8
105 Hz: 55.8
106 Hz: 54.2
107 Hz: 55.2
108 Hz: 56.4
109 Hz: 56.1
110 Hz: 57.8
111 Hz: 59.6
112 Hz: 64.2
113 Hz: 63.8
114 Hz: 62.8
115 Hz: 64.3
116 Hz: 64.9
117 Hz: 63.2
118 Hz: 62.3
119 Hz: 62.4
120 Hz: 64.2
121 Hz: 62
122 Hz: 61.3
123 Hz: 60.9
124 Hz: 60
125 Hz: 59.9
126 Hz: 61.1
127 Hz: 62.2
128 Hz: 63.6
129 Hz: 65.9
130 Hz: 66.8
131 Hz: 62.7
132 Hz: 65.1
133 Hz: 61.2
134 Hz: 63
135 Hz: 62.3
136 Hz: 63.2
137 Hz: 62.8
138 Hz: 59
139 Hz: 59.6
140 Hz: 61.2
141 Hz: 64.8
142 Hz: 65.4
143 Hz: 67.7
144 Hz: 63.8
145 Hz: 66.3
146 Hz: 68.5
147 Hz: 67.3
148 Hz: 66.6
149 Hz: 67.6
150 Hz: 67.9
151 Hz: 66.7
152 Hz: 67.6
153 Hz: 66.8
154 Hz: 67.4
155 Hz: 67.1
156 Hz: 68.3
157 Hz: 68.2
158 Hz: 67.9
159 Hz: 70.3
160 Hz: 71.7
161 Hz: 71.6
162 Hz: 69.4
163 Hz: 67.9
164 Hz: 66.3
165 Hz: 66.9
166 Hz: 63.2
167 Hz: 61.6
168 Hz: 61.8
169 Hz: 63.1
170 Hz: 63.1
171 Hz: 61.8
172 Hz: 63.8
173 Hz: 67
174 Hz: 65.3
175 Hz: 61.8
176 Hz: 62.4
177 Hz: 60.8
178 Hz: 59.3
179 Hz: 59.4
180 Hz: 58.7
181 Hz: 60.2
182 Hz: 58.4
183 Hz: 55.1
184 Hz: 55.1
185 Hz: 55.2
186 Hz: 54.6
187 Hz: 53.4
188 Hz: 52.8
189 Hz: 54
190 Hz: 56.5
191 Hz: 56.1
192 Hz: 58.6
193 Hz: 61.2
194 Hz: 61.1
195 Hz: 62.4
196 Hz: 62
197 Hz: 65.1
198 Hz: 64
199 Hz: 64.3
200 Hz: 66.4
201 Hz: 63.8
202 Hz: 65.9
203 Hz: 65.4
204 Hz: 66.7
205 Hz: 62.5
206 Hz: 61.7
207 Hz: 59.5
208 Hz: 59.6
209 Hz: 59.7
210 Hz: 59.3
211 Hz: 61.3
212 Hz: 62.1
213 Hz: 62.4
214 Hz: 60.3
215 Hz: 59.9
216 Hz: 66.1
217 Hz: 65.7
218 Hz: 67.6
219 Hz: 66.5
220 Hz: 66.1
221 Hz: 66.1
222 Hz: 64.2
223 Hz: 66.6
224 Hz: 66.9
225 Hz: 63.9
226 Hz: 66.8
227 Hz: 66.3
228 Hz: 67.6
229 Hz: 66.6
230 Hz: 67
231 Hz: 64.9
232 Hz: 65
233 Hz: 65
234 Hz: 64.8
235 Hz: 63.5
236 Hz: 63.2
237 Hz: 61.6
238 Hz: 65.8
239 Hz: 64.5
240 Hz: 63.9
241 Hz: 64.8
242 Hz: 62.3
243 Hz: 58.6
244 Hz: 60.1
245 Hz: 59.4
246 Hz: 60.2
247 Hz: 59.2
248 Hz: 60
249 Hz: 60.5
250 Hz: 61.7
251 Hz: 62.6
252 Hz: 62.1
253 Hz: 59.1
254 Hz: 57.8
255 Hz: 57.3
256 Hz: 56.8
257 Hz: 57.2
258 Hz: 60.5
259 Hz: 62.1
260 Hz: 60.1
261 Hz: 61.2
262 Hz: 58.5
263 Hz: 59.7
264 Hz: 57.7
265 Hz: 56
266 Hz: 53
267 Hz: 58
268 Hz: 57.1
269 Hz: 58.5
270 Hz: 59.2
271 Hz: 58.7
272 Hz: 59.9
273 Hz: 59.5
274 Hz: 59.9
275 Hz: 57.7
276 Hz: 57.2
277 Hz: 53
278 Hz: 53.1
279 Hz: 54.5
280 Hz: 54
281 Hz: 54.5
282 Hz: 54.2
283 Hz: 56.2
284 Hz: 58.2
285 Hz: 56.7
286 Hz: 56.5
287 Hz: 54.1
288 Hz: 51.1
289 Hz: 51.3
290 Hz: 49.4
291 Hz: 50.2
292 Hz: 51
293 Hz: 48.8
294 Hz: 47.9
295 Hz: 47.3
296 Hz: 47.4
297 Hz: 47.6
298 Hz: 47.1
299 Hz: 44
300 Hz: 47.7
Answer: 0.56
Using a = 1.75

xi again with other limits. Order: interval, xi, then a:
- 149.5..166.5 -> 0.68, 1.96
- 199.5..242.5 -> 0.90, 2.45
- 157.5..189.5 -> 1.68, 5.38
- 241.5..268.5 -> 0.78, 2.18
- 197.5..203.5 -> -0.01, 0.99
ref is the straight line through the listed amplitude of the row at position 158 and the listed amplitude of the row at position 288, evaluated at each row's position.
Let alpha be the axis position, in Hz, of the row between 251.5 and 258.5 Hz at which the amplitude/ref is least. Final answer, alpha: 256 Hz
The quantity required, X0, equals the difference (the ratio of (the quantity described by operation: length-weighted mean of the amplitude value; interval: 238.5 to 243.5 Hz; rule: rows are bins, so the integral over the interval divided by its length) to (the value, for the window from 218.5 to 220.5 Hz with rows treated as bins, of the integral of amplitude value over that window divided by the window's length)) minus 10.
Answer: -9.05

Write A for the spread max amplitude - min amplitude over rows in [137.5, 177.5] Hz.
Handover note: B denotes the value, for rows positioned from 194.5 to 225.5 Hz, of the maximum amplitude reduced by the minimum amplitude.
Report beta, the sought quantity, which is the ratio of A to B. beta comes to 1.53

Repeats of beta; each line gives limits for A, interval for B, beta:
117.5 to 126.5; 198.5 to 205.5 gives 1.02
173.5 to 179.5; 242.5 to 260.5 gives 1.03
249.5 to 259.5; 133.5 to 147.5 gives 0.61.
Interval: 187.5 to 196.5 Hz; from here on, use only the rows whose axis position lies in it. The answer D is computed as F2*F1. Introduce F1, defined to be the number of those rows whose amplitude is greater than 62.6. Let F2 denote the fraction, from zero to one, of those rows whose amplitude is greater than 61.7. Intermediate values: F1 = 0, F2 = 0.22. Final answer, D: 0.0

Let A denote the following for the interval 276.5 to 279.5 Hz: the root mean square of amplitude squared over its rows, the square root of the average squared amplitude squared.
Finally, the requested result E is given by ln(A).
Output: 7.96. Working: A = 2867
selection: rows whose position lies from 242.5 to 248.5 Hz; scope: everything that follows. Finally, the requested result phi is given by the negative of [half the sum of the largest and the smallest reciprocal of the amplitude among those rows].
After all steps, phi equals -0.0168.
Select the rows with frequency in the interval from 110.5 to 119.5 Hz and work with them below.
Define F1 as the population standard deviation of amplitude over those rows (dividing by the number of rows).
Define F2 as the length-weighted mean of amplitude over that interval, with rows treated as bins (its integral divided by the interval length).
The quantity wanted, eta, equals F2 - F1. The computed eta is 62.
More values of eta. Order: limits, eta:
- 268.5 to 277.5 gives 56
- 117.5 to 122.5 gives 61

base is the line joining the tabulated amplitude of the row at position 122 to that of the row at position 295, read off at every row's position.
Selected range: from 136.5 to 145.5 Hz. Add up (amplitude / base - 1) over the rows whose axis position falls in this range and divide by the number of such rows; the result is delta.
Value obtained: 0.06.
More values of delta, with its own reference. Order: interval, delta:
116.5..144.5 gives 0.04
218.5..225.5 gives 0.24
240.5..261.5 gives 0.18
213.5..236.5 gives 0.23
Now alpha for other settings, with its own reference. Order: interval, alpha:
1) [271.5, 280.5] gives 277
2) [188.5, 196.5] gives 189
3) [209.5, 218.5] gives 210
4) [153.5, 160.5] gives 155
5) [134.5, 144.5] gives 138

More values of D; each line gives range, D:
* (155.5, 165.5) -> 10.0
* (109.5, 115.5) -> 2.7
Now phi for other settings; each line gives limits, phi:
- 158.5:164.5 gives -0.0145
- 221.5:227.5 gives -0.0153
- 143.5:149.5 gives -0.0151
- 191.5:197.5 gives -0.0162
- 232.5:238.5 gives -0.0157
